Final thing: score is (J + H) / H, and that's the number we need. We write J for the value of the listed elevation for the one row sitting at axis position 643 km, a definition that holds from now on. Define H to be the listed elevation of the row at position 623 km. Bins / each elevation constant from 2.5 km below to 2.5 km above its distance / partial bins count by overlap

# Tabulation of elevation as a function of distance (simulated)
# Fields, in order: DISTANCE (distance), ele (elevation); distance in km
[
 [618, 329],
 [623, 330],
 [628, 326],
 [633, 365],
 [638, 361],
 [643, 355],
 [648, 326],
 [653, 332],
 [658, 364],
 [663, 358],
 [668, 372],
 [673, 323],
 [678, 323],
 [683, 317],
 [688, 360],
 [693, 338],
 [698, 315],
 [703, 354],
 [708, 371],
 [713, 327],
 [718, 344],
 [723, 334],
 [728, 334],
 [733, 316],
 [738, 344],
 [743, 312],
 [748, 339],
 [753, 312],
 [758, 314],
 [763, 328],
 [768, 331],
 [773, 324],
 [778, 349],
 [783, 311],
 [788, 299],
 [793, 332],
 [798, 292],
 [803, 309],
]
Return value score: 2.08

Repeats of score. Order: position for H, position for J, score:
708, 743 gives 1.84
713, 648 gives 2.00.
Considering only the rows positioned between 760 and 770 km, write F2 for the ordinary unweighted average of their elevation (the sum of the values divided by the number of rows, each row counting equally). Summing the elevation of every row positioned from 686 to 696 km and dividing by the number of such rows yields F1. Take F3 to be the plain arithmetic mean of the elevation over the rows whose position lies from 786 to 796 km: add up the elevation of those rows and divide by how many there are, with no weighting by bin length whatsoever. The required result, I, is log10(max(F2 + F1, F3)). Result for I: 2.83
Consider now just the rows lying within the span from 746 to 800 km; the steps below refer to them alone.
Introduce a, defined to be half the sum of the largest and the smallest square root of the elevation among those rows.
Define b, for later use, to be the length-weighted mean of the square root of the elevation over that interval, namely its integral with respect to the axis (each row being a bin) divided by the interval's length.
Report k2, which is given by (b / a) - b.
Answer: -16.9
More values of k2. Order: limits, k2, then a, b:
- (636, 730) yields -17.5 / 18.5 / 18.50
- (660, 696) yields -17.5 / 18.5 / 18.47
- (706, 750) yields -17.3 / 18.5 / 18.30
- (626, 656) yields -17.6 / 18.6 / 18.56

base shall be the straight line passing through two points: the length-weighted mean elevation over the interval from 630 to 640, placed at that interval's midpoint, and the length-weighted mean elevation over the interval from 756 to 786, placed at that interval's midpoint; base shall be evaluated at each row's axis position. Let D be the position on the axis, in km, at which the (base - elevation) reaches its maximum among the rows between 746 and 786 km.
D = 753 km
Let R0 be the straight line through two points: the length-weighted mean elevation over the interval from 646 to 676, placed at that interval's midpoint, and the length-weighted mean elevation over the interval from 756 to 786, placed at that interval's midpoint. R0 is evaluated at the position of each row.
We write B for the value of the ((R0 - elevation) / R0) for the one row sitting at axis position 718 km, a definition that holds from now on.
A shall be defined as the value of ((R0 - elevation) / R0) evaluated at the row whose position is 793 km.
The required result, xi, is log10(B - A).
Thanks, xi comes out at -2.2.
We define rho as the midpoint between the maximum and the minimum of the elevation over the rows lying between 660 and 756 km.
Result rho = 342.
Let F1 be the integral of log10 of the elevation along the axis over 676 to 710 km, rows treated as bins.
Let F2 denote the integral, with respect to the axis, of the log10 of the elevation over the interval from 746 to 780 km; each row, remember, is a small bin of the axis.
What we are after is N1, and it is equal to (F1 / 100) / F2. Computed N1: 0.0101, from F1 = 86.0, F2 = 85.5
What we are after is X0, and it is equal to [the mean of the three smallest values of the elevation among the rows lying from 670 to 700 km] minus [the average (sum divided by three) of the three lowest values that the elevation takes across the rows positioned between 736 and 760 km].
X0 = 6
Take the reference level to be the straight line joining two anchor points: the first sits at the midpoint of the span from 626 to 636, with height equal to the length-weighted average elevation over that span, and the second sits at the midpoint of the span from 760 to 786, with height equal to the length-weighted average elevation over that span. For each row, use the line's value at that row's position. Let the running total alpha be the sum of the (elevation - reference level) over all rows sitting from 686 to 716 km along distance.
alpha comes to 39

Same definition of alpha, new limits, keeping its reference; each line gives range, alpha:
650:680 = 17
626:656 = -11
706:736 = 16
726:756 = -36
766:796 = -14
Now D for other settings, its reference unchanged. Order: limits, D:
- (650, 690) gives 683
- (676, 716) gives 683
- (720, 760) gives 743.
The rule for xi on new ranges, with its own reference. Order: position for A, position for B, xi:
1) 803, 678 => -1.6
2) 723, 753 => -1.3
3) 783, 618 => -1.5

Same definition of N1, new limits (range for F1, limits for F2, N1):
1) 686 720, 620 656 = 0.0095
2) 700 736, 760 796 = 0.0101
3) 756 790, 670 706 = 0.0094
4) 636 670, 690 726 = 0.0095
